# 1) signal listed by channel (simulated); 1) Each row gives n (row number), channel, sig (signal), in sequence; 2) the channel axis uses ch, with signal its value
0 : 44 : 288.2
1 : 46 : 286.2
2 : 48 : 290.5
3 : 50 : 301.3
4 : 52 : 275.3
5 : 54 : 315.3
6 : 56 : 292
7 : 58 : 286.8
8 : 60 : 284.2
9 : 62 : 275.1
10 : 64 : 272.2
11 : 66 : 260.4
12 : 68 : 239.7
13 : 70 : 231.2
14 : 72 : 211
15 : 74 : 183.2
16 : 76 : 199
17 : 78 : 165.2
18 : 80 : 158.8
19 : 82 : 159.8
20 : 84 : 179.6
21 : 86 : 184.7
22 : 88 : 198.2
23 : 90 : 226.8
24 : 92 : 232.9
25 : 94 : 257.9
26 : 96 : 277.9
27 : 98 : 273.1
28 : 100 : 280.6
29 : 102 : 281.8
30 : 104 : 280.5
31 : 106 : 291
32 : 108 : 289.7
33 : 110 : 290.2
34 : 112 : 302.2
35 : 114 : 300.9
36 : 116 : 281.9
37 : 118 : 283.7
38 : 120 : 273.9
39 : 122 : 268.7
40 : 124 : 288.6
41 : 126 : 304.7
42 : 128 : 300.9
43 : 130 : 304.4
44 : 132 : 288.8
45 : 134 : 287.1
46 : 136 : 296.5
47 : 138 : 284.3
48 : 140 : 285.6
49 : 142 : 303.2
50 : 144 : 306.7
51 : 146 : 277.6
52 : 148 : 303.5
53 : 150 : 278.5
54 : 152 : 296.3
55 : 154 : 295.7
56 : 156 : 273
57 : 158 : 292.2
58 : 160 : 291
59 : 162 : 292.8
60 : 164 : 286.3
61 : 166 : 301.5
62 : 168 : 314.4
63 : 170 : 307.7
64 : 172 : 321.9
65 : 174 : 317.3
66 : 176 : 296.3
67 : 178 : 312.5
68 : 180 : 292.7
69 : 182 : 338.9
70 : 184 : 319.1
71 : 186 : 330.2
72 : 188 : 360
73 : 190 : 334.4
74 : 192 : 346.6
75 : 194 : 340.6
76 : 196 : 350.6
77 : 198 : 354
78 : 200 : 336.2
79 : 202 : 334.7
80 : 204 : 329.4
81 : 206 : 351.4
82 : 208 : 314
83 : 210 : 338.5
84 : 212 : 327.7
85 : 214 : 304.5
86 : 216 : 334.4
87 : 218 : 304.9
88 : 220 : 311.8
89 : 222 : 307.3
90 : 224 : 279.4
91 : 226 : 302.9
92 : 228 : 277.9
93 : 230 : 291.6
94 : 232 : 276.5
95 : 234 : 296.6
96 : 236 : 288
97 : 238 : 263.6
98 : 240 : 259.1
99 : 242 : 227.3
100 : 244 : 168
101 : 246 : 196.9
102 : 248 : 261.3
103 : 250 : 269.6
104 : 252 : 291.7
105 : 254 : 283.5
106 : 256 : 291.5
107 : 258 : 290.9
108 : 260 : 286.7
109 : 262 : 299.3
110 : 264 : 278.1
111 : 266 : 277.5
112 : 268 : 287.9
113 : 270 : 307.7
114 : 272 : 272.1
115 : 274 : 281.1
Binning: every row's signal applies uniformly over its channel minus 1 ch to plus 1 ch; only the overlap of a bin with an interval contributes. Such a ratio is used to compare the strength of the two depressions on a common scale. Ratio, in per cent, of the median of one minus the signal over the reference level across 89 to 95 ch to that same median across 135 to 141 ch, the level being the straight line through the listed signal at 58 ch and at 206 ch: 199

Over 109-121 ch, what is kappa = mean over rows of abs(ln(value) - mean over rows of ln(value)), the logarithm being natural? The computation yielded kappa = 0.031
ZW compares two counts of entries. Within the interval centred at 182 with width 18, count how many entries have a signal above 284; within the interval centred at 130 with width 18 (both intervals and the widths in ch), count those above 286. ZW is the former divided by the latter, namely 1.3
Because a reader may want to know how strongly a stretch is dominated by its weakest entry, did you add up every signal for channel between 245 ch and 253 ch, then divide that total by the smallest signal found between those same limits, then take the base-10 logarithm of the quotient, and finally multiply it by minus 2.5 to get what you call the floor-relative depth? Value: -1.8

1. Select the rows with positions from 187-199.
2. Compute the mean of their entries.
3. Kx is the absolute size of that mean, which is 348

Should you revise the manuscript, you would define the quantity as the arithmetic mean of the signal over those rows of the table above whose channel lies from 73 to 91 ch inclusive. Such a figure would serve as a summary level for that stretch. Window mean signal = 184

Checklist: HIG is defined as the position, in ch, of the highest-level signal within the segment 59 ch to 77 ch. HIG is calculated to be 60 ch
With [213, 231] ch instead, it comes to 216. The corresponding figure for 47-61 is 54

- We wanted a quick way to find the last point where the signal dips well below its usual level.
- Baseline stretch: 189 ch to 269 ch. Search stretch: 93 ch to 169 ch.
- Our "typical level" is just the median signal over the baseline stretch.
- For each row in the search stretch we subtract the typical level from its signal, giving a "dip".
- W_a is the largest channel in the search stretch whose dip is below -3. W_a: 164 ch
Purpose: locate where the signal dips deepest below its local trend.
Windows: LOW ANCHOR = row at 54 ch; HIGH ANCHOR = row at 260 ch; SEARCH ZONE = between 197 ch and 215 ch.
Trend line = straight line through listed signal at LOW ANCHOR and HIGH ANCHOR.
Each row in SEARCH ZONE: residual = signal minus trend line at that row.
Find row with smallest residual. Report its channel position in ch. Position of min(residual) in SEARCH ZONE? 214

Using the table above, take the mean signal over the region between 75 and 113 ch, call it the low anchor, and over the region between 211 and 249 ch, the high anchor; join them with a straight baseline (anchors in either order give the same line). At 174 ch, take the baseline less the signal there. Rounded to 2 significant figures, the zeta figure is -56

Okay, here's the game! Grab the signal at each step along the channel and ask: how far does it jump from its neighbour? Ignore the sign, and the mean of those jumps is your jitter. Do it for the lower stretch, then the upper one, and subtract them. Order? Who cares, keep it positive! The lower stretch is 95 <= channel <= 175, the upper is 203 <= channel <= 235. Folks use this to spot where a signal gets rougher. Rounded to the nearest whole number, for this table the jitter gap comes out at 11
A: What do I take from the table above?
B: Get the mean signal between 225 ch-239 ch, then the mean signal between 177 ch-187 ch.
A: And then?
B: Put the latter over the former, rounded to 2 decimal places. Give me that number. 1.12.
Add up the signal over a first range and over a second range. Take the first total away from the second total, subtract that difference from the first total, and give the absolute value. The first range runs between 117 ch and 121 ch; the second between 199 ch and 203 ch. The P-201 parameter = 444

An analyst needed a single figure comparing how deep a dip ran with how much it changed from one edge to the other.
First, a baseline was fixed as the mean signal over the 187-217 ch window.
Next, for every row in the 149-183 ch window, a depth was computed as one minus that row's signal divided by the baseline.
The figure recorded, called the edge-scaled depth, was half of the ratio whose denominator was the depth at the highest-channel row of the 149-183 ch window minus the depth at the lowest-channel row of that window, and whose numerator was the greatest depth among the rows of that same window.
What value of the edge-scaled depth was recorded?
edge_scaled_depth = -0.5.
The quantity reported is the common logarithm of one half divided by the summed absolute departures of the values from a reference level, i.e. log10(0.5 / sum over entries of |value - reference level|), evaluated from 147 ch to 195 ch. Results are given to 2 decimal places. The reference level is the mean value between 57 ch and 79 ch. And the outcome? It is -3.54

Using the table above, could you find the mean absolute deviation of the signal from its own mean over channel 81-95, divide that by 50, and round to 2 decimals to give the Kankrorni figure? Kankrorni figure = 0.57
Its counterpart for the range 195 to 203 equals 0.17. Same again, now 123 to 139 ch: 0.14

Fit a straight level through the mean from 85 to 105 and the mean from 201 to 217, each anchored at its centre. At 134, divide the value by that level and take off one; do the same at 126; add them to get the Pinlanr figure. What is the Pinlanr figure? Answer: 0.161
